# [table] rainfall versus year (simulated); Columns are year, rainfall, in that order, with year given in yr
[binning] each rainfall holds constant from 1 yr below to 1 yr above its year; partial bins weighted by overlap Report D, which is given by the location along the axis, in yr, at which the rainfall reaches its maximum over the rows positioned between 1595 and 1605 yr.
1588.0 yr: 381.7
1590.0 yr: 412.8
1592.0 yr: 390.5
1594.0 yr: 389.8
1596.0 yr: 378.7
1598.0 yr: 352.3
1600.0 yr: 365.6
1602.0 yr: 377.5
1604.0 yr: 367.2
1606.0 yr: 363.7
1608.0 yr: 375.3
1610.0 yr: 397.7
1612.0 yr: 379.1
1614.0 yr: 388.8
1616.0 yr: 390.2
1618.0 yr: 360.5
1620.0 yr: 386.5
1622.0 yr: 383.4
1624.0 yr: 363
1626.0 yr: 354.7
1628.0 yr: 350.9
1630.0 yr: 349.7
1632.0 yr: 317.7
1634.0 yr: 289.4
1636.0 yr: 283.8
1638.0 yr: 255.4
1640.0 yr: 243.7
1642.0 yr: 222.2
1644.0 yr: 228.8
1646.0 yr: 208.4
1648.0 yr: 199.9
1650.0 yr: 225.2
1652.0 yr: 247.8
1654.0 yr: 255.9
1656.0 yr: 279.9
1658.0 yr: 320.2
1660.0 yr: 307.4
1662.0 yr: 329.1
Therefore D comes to 1596.0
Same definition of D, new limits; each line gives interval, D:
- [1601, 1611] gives 1610.0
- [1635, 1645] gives 1636.0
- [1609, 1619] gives 1610.0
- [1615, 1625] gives 1616.0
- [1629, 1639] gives 1630.0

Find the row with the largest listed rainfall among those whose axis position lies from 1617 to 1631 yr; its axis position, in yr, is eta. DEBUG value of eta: 1620.0 yr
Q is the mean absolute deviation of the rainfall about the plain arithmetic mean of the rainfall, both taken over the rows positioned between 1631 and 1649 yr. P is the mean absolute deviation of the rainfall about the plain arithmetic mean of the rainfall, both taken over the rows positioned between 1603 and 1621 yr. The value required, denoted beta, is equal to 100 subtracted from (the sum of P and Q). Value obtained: -57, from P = 11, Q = 33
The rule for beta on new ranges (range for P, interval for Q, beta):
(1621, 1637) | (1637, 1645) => -58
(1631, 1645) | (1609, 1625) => -61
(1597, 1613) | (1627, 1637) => -64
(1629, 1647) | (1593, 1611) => -51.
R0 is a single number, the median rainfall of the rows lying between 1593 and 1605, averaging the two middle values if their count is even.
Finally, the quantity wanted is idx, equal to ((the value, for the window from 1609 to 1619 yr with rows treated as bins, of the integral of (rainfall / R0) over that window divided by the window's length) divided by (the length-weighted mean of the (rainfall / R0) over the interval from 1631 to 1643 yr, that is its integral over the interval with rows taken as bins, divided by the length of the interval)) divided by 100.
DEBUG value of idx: 0.014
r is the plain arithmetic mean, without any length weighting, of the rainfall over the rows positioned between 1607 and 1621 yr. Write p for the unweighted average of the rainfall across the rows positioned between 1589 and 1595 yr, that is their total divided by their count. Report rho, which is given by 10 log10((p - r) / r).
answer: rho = -14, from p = 398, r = 383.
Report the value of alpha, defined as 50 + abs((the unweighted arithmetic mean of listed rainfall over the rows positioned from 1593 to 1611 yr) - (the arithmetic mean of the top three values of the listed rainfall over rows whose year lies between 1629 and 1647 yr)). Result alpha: 105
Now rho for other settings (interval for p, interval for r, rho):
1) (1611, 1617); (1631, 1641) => -4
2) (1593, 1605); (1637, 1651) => -2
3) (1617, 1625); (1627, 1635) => -8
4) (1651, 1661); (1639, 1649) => -6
